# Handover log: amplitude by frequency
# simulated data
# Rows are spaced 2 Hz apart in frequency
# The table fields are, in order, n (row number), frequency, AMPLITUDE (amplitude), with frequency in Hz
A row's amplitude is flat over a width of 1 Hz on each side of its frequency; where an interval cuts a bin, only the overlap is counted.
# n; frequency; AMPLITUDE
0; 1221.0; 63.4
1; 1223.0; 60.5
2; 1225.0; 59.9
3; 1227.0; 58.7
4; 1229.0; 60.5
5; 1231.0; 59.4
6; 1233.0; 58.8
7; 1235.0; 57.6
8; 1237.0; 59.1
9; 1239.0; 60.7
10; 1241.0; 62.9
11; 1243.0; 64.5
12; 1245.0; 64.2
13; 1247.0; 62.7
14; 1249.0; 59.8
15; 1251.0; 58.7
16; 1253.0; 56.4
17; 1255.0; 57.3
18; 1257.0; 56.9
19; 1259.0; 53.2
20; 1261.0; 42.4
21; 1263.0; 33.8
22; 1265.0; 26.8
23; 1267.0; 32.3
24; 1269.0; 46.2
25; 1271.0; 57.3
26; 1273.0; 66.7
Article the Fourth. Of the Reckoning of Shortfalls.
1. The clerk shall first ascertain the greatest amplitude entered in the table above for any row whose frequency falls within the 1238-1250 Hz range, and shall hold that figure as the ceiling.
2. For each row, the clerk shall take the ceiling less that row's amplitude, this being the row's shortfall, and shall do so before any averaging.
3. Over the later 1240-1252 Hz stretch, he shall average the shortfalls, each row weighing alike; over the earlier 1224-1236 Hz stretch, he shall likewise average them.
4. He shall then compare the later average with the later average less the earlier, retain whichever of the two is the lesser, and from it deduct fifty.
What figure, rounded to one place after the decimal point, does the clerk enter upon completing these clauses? -53.0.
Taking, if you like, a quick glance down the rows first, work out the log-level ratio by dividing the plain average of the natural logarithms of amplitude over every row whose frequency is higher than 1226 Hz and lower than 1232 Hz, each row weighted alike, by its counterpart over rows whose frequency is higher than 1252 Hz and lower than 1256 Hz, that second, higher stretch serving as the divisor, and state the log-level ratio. 1.01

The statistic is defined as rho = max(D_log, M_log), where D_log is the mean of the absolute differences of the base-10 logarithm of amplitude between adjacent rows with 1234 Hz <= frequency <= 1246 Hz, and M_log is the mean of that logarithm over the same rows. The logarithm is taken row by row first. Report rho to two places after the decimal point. 1.79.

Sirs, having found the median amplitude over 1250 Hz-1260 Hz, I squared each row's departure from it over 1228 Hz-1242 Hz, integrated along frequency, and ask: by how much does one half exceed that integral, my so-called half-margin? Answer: -157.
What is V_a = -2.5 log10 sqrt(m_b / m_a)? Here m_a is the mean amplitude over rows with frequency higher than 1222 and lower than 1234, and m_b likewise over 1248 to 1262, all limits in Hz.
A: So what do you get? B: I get 0.044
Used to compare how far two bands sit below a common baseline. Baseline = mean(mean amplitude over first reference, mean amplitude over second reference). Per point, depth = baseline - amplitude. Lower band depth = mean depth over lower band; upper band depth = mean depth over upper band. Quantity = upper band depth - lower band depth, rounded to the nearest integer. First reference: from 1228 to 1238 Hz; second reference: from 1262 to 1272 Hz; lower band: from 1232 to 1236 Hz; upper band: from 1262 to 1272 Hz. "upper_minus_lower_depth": 19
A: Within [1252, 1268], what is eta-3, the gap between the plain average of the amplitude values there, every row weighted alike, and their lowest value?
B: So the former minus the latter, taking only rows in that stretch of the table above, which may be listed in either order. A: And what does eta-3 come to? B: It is 18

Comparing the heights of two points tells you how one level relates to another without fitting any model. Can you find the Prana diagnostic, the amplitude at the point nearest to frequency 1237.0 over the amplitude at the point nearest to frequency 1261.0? 1.39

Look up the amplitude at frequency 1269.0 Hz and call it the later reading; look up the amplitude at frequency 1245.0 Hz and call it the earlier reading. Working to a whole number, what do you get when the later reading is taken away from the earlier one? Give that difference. 18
